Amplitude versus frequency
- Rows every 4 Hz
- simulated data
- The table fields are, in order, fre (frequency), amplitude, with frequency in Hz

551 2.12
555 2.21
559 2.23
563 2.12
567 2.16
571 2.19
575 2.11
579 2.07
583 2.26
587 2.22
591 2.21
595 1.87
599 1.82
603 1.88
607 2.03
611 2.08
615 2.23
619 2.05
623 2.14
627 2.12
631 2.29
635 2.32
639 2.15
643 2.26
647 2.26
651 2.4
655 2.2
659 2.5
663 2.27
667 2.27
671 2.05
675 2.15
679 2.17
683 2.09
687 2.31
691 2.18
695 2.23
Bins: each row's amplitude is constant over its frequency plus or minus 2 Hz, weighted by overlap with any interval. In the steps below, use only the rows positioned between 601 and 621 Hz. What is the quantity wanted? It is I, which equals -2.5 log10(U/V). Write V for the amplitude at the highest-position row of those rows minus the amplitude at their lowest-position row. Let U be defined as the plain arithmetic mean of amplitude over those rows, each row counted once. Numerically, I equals -2.7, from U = 2.05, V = 0.17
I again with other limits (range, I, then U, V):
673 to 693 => -4.7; 2.18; 0.03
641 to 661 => -2.5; 2.32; 0.24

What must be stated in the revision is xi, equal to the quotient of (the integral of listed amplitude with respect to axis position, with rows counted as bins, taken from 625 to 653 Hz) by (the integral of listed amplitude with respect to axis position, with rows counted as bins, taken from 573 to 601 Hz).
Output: 1.09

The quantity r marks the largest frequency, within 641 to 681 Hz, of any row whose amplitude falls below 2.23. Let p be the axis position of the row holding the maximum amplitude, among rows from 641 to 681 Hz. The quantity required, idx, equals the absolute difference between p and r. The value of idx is 20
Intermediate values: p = 659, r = 679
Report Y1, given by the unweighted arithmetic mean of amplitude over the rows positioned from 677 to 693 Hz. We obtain 2.19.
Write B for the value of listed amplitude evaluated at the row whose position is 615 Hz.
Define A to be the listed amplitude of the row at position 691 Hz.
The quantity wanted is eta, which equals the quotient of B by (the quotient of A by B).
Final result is 2.28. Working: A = 2.18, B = 2.23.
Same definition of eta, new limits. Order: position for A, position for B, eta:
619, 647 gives 2.49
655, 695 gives 2.26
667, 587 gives 2.17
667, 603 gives 1.56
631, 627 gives 1.96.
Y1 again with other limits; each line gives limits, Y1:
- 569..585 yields 2.16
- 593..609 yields 1.90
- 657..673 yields 2.27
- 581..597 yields 2.14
